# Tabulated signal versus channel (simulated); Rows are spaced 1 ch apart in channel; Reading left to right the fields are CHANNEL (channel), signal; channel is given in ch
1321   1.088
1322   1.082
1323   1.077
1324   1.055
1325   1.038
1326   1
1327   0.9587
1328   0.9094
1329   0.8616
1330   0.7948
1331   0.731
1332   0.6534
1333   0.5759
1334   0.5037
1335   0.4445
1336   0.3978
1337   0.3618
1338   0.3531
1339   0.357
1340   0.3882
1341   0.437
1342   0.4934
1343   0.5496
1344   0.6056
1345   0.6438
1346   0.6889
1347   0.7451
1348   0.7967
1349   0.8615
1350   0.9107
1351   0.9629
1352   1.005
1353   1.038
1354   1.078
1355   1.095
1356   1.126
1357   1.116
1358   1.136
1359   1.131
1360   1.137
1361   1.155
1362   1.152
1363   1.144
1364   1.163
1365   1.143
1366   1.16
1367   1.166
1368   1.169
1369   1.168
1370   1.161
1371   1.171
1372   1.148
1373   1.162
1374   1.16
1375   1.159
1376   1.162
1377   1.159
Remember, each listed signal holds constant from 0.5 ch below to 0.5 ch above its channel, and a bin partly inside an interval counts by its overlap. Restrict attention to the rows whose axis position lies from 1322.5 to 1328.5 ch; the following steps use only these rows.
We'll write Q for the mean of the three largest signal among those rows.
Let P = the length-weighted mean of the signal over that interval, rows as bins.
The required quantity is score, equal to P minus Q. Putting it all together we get -0.05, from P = 1.0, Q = 1.1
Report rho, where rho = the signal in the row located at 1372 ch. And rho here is 1.148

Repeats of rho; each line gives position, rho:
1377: 1.159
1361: 1.155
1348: 0.7967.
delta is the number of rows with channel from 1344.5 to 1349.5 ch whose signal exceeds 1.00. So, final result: 0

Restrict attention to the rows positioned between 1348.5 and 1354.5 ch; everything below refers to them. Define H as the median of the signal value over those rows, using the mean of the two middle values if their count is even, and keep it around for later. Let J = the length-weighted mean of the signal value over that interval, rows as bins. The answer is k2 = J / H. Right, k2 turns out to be 0.99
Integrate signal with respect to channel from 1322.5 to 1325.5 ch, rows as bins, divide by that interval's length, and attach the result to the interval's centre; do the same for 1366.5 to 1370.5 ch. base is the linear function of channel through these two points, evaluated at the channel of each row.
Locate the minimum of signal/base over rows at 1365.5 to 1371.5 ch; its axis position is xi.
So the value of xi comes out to 1370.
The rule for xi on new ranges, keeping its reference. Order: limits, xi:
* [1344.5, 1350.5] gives 1345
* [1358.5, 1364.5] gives 1359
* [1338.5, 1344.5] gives 1339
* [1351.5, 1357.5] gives 1352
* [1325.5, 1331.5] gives 1331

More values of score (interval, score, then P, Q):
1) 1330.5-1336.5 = -0.10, 0.6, 0.7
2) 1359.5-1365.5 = -0.01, 1.1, 1.2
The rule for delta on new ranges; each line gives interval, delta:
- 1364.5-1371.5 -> 7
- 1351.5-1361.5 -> 10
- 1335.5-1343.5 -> 0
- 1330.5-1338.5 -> 0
